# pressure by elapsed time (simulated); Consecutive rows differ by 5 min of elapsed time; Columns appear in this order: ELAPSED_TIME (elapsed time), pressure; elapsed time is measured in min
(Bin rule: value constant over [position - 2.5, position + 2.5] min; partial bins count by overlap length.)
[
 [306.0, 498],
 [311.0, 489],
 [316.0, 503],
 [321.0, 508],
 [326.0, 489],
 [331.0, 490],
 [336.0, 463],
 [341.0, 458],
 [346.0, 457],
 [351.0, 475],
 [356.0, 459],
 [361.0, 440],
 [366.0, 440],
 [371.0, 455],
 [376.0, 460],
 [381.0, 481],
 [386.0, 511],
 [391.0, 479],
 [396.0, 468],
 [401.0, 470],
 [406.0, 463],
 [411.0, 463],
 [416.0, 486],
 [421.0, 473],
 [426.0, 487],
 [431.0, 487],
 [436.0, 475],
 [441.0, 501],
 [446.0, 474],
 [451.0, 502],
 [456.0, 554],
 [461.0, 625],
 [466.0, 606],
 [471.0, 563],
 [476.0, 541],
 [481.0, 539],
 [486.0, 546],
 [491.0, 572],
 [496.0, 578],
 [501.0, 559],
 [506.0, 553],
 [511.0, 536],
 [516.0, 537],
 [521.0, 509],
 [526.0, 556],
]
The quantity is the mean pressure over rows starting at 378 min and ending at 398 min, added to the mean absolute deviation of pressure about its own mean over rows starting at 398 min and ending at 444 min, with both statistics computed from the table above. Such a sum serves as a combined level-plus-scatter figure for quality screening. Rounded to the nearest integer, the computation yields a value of 495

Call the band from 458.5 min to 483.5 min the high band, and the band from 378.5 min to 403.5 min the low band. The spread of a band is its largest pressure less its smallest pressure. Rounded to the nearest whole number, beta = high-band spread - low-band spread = 43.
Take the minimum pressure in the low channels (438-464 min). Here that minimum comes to 474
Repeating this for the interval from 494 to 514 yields 536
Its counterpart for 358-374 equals 440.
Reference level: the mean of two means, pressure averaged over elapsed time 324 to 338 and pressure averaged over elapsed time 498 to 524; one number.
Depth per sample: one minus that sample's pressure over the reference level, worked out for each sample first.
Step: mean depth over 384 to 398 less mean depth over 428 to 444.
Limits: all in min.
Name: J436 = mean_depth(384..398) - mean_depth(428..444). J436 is 0.003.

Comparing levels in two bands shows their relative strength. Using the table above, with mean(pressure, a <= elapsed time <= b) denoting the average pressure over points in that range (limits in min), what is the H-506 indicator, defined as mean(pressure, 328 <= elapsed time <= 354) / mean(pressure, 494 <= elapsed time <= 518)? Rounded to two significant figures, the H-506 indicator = 0.85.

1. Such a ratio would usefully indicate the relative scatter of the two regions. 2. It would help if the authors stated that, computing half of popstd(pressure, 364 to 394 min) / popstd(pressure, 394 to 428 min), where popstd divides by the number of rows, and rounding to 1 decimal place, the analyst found 1.2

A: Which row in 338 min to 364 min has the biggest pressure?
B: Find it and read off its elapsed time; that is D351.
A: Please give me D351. 351.0 min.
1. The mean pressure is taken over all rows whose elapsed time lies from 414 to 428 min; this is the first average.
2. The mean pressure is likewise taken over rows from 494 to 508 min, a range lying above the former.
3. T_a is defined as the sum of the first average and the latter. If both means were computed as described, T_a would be 1045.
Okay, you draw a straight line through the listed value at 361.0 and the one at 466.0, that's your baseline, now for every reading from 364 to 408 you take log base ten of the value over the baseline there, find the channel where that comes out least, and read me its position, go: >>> 406.0 min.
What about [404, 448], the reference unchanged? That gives 446.0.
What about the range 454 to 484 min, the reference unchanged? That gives 481.0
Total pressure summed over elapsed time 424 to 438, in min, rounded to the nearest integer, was 1449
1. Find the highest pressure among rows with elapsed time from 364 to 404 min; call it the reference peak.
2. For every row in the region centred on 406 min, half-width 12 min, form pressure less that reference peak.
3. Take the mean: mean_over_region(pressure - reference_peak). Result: -41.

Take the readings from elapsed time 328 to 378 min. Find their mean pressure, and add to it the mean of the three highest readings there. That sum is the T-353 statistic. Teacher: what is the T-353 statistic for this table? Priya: 936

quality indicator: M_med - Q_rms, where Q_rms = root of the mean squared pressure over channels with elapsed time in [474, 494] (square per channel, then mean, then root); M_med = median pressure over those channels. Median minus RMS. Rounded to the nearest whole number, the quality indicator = -6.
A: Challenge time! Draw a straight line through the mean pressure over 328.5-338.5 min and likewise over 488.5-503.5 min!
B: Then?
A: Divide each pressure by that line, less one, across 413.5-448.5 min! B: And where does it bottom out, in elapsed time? 446.0 min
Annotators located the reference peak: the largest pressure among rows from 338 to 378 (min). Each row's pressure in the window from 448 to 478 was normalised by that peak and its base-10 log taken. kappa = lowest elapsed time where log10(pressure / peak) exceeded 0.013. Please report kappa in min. 451.0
